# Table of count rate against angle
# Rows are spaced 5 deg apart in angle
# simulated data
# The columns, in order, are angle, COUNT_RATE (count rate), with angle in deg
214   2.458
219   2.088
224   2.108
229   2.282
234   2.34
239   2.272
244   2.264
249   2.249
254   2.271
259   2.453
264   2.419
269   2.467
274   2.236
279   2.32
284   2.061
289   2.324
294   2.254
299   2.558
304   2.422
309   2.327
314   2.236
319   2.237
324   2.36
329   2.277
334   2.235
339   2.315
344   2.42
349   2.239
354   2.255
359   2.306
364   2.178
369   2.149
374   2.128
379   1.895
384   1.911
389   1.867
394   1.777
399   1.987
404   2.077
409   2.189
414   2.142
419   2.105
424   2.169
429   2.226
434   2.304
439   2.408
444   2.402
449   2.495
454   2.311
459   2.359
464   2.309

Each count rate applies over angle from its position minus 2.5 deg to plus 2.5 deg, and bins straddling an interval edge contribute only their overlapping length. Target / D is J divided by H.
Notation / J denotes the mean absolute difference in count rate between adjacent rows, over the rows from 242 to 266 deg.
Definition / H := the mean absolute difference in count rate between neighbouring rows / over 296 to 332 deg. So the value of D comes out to 0.72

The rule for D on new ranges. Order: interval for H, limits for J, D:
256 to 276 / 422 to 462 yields 0.78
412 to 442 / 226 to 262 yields 0.87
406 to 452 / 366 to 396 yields 1.33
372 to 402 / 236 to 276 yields 0.65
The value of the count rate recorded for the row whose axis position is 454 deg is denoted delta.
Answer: 2.311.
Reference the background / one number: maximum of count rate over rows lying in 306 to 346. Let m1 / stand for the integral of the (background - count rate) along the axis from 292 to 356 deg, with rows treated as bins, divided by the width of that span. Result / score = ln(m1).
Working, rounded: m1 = 0.10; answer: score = -2.3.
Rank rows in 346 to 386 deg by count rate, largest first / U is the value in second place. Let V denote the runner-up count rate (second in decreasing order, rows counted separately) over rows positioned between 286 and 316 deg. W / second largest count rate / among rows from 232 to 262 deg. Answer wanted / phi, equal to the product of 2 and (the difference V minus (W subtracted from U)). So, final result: 5.0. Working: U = 2.255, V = 2.422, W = 2.34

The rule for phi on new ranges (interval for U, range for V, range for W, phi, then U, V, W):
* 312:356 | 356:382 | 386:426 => 4.0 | 2.36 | 2.178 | 2.169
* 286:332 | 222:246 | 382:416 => 4.0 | 2.422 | 2.282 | 2.142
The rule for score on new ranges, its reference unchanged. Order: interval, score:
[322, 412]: -1.3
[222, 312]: -2.2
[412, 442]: -1.7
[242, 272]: -2.7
